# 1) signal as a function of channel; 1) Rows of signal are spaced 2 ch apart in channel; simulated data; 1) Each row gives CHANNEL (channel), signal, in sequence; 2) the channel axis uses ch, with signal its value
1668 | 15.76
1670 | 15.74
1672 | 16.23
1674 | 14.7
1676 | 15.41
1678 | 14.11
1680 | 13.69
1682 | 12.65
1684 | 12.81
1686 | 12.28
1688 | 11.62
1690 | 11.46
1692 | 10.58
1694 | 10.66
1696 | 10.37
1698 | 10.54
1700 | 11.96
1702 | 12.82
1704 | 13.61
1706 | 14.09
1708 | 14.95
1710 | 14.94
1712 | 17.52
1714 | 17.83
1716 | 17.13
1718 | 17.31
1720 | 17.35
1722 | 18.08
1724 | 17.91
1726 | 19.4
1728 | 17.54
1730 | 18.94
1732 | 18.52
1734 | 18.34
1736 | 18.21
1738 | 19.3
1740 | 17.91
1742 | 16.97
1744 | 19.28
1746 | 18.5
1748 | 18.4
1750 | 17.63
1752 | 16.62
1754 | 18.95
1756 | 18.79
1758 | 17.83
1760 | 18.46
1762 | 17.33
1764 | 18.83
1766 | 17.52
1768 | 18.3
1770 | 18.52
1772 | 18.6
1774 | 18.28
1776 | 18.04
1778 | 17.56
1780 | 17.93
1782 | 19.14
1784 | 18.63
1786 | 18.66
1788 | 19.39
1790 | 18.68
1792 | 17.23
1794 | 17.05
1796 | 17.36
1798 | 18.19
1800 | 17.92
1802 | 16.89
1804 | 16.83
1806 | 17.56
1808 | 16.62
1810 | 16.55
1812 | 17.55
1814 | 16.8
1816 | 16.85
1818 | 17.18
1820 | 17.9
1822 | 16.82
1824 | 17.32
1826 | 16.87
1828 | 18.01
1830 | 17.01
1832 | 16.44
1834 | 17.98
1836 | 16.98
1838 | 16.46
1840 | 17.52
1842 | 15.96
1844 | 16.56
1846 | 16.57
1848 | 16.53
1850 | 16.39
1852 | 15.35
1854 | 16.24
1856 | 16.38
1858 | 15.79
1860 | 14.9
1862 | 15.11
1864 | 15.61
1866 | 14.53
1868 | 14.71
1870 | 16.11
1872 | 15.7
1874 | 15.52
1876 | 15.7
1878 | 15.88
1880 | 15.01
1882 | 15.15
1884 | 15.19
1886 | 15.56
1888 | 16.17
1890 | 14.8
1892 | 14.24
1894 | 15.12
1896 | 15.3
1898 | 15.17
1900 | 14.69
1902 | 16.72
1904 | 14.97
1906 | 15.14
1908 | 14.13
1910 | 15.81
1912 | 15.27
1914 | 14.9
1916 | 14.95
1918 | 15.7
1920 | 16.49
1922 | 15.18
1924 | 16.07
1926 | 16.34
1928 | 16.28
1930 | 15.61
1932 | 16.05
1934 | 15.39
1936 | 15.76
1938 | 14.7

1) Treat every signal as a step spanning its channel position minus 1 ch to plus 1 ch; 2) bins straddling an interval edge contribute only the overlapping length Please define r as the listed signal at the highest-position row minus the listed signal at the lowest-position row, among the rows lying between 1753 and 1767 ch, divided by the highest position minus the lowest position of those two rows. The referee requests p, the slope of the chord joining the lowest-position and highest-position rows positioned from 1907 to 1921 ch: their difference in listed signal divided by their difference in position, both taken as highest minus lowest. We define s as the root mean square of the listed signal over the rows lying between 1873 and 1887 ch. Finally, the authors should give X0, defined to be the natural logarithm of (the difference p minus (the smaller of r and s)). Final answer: -1.2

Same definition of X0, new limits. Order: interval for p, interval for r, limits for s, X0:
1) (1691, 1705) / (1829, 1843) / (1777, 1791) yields -1.1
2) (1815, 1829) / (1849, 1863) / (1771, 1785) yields -1.6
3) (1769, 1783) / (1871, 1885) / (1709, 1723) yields -2.4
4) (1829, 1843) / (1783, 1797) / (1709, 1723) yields -4.0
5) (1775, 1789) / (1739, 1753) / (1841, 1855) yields -1.5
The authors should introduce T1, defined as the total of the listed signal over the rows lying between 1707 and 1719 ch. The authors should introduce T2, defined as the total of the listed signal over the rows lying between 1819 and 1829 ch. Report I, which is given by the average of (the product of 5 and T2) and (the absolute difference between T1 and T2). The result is 224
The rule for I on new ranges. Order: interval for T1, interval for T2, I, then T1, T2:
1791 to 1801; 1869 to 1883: 283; 88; 109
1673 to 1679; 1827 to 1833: 132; 44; 51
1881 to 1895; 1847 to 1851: 119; 106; 33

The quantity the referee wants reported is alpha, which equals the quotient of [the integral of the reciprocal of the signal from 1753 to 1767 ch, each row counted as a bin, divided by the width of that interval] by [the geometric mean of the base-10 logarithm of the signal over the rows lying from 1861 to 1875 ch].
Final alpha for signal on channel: 0.046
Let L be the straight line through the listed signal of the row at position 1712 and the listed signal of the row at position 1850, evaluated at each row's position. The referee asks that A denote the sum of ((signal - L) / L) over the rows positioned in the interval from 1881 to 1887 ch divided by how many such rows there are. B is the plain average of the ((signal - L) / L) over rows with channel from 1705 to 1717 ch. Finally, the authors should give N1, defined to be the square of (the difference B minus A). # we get 0.001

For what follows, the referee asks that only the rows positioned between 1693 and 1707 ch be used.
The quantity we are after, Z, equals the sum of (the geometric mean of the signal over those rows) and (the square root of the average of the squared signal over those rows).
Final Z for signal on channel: 24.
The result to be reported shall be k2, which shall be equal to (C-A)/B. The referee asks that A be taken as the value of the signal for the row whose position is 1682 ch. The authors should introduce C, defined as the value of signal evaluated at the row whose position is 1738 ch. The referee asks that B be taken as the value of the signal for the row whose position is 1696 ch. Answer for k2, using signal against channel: 0.64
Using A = 12.65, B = 10.37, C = 19.3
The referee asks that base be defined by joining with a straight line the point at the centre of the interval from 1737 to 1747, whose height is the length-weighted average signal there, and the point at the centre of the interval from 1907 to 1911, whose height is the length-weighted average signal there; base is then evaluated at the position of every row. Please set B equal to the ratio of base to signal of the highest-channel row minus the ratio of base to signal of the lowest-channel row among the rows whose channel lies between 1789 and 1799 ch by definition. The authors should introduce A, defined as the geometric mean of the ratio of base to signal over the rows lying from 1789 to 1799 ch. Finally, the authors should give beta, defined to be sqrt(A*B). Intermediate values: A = 0.98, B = 0.016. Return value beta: 0.13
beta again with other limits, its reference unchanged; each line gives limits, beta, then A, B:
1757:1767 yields 0.09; 1.00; 0.009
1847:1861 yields 0.30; 1.01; 0.091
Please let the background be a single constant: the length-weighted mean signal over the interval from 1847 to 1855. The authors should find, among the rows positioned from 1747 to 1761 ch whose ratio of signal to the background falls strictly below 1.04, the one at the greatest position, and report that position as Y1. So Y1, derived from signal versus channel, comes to 1752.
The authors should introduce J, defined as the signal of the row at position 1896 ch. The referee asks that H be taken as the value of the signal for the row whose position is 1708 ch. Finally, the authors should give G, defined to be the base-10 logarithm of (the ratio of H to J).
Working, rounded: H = 14.95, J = 15.3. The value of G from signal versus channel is -0.01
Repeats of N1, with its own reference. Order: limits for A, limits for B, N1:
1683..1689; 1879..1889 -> 0.071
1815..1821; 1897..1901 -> 0.011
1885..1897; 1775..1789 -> 0.021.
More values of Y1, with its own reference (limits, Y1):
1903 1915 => 1914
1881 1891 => 1890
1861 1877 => 1876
